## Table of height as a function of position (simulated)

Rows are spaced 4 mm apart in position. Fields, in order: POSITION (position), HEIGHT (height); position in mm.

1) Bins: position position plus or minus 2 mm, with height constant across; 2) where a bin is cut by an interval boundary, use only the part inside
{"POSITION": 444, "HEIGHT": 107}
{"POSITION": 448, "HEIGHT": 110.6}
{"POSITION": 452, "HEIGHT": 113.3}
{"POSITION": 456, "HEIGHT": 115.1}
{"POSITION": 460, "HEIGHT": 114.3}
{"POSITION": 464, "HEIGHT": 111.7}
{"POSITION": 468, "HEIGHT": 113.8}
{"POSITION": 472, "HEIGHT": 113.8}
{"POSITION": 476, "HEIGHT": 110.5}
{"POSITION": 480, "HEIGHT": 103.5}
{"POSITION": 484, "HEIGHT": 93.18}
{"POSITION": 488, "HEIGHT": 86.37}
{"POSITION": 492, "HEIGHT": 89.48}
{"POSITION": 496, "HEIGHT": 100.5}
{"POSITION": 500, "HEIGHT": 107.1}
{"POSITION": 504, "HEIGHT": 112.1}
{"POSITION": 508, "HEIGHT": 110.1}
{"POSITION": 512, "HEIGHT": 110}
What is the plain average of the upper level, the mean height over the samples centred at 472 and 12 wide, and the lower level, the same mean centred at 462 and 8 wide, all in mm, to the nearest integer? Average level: 113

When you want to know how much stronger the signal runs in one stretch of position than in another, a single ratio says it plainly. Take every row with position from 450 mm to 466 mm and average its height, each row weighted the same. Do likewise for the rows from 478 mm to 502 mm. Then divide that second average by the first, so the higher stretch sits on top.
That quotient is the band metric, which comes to 0.85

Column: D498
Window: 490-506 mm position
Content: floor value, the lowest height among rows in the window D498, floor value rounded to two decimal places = 89.48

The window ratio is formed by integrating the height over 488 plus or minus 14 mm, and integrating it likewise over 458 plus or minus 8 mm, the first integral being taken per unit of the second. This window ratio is 1.5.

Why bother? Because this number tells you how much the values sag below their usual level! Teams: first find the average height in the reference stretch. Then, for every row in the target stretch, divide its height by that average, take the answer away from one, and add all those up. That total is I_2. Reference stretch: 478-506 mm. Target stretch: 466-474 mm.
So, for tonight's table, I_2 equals -0.30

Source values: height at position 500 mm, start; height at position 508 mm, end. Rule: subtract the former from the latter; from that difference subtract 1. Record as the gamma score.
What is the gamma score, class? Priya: 2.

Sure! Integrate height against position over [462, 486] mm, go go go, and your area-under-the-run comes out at 2586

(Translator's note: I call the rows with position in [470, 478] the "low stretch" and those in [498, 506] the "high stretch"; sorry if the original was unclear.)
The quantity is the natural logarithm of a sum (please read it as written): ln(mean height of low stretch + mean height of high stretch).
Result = 5.40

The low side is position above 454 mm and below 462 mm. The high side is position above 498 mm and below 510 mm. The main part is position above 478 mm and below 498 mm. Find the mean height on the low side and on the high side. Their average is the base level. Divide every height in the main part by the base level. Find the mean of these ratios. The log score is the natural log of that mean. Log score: -0.17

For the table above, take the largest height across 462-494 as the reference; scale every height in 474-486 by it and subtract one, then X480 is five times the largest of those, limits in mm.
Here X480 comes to -0.1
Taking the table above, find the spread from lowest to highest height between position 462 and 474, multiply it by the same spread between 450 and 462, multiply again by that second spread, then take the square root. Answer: 2.6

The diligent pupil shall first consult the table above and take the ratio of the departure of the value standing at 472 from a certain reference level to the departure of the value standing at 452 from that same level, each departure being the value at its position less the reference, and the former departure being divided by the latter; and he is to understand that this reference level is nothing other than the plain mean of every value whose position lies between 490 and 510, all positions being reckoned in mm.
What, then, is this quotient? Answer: 1.1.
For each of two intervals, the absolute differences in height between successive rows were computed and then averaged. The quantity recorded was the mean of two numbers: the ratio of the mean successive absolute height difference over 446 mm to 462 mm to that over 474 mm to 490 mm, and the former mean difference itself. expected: 1.0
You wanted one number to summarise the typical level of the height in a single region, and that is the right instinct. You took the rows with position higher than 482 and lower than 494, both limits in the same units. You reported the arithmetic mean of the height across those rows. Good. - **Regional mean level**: 90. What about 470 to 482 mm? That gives 109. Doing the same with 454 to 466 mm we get 114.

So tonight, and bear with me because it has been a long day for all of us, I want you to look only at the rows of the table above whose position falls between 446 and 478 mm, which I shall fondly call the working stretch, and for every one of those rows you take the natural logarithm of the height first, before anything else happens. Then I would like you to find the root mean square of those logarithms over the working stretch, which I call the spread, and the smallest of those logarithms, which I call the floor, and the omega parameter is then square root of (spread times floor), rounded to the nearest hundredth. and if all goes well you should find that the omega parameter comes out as 4.72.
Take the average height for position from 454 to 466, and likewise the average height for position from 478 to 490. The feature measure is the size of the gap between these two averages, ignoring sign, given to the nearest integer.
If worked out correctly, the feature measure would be 19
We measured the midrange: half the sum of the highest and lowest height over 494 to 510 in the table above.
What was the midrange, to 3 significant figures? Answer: 106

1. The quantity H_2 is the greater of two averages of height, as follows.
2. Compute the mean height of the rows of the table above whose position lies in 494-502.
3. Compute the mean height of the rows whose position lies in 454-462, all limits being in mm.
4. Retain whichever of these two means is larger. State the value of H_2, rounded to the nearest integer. 115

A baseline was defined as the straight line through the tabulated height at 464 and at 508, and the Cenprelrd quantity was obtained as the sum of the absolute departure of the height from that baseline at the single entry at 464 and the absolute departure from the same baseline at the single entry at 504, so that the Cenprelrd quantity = 2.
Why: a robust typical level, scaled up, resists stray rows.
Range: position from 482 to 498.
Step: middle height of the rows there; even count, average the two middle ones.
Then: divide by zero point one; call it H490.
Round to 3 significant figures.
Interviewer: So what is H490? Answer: 913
